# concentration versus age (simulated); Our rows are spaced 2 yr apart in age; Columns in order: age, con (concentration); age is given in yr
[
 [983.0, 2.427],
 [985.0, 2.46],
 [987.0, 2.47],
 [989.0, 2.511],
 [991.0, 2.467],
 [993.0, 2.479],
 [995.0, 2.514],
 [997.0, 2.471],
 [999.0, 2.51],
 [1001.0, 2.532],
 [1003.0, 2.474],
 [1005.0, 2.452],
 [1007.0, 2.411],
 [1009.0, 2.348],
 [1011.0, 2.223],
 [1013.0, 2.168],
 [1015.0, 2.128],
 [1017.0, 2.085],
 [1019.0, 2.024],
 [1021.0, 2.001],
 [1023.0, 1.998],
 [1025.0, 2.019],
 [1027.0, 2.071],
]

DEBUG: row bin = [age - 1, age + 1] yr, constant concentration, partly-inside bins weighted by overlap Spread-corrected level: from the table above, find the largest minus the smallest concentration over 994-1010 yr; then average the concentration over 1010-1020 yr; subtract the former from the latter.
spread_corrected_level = 1.94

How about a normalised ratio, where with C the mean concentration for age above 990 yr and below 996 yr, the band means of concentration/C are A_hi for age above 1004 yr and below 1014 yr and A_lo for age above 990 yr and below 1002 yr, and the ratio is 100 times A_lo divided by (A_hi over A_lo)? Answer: 108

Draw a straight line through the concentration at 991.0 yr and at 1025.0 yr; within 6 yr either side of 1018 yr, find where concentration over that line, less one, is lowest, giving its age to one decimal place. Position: 1019.0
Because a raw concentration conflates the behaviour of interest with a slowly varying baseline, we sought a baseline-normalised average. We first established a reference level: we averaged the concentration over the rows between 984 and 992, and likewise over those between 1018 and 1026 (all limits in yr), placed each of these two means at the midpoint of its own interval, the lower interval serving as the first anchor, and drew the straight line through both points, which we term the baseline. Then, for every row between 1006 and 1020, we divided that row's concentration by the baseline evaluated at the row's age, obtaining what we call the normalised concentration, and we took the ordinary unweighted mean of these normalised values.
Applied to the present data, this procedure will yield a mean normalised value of 1.03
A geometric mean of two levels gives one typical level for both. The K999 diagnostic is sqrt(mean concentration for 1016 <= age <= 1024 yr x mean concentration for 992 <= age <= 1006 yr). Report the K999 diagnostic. 2.25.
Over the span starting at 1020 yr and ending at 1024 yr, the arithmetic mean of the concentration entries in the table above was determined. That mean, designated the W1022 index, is 2.00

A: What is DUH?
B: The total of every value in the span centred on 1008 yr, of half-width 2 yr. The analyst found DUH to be 4.76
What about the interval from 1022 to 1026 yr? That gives 4.02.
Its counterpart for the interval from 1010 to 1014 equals 4.39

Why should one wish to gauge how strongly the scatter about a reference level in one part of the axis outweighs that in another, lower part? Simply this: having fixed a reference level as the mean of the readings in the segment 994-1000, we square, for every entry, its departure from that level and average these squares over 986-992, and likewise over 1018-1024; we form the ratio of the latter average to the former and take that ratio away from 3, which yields -369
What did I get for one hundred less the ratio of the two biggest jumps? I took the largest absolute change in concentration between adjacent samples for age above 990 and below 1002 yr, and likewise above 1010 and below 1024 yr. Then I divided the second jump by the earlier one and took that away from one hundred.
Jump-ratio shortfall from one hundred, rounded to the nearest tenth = 98.6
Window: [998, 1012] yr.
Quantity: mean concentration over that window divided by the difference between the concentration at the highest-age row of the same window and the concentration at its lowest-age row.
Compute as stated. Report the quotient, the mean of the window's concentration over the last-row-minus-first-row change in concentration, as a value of -8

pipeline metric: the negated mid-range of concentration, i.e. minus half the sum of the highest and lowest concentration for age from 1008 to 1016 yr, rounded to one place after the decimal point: -2.2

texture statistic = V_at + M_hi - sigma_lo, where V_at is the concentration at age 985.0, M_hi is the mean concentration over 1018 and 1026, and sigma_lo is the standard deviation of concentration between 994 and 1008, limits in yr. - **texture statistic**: 4.43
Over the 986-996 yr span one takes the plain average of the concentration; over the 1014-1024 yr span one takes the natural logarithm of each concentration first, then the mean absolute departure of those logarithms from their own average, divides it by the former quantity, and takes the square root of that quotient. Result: 0.096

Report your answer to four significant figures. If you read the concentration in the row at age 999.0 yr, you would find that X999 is 2.510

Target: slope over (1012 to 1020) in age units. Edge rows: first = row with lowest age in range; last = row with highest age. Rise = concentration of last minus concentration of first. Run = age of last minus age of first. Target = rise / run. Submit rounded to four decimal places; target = -0.0240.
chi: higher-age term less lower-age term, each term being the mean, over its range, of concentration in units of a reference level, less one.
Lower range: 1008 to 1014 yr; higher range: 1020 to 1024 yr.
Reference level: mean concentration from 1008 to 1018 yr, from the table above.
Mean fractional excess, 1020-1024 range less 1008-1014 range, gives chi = -0.11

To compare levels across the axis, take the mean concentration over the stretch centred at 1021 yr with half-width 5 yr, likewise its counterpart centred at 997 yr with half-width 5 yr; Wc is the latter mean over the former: 1.23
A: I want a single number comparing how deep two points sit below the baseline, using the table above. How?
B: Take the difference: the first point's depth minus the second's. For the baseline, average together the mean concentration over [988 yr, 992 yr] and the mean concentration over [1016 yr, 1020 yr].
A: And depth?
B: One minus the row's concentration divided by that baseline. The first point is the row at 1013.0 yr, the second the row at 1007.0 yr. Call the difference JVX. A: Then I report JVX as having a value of 0.11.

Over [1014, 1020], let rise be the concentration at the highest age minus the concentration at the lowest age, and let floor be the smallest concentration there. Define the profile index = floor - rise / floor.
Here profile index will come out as 2.08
